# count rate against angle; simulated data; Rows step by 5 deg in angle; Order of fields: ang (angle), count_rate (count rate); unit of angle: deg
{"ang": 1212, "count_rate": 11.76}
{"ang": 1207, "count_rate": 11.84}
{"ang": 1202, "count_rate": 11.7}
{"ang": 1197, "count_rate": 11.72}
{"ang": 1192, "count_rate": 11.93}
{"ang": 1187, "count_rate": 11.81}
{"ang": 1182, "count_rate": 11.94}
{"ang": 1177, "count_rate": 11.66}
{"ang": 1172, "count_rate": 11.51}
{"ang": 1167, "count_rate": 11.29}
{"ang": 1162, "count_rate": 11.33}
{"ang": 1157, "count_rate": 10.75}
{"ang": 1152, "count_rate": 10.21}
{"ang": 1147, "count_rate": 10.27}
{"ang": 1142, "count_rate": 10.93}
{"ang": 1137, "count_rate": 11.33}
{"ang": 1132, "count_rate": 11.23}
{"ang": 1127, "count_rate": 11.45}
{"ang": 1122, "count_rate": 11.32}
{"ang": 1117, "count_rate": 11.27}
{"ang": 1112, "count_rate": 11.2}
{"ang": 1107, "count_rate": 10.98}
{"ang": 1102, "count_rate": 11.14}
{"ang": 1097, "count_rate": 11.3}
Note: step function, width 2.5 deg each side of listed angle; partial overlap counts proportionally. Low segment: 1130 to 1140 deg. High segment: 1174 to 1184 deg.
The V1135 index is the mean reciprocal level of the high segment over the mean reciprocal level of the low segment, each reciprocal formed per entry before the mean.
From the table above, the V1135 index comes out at 0.96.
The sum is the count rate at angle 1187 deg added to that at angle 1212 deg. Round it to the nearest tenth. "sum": 23.6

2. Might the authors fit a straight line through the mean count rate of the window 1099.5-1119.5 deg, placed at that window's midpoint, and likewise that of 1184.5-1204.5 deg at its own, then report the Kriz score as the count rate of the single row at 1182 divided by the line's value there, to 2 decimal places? 1.02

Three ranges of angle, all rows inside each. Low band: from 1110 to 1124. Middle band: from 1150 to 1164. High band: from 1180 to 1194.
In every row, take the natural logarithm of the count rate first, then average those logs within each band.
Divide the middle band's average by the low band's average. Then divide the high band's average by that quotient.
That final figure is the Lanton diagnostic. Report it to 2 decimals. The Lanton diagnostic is 2.52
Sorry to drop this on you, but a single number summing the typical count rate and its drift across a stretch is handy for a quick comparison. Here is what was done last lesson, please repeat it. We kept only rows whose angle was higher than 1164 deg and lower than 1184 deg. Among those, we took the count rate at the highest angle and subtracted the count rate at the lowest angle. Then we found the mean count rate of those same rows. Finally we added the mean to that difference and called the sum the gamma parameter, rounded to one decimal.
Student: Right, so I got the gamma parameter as 12.2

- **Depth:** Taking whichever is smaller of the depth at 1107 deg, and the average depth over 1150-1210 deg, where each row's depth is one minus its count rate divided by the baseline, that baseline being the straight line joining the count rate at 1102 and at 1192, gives 0.018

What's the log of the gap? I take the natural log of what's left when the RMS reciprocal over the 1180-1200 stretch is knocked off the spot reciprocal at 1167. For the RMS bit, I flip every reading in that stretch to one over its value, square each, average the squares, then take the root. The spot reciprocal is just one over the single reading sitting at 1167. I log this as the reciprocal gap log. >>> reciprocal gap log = -5.5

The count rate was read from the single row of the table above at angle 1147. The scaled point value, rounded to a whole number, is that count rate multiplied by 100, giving 1027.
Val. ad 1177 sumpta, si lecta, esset 11.66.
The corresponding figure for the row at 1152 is 10.21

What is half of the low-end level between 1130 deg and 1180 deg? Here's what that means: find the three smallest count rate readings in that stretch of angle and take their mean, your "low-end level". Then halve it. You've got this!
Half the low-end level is 5.2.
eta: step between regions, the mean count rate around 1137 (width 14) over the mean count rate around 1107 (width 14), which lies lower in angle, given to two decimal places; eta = 1.01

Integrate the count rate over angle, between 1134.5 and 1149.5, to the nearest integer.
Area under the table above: 163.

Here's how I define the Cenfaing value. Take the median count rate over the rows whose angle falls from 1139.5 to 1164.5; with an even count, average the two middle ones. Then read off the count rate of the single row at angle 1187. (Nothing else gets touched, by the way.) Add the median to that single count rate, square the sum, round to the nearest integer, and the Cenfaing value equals 509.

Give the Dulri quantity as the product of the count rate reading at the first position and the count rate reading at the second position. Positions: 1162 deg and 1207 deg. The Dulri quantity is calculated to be 134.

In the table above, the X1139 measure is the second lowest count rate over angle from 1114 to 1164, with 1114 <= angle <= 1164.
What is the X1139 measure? 10.27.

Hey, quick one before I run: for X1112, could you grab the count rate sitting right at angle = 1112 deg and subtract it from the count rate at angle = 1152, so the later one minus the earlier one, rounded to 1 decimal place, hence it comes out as -1.0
